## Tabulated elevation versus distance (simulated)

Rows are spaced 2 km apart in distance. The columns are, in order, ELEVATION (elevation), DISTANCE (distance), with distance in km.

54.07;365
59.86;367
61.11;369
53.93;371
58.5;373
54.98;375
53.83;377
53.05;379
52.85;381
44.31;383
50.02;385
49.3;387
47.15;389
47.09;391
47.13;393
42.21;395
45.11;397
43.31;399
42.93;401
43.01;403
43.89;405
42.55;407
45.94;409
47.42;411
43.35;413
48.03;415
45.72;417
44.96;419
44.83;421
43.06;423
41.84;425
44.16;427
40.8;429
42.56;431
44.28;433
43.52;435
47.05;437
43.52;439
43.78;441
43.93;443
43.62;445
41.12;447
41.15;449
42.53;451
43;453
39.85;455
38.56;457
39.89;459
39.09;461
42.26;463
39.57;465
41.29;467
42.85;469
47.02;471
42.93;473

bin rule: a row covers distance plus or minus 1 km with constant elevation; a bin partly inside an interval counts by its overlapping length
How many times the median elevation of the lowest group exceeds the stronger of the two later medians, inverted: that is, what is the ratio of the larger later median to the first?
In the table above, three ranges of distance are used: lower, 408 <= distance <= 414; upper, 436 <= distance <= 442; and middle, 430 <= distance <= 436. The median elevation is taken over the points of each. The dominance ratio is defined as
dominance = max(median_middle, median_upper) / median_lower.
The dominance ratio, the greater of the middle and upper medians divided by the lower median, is 0.95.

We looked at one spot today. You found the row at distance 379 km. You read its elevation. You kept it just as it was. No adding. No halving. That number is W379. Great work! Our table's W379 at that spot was 53.05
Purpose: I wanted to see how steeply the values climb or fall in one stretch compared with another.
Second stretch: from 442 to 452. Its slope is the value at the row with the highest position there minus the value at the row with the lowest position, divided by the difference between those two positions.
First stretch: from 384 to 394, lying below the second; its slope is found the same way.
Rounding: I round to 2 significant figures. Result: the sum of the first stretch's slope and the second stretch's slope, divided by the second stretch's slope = 3.1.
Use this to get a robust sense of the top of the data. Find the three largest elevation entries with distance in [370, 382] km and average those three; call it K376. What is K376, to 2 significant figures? 56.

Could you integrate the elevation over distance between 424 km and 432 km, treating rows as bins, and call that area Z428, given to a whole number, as 339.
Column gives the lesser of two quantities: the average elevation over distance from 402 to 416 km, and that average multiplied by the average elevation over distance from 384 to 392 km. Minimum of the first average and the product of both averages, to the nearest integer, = 45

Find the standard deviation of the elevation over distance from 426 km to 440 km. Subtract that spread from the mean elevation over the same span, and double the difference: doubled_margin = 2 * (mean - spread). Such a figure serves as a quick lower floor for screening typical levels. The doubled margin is 84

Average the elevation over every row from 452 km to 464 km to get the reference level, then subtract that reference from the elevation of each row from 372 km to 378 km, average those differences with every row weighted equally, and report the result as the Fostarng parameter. 15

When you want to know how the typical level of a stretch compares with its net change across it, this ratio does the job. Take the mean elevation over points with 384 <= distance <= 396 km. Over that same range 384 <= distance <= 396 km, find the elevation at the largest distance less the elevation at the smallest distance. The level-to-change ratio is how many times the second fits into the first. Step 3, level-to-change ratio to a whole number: -6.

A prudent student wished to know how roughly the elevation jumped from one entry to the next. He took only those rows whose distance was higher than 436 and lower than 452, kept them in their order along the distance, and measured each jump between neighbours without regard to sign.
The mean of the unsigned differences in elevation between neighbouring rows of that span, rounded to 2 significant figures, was 1.2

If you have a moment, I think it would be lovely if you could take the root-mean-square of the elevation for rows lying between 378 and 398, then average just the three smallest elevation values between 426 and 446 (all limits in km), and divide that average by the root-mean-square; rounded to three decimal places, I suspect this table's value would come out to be 0.882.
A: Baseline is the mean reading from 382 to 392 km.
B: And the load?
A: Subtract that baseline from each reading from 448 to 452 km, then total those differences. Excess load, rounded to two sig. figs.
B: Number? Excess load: -11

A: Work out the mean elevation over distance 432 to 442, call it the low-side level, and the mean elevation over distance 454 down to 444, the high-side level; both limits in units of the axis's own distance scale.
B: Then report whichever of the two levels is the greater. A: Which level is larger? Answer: 44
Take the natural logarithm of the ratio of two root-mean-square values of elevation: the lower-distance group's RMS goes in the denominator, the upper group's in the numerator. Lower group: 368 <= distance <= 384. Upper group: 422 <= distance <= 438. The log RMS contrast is -0.22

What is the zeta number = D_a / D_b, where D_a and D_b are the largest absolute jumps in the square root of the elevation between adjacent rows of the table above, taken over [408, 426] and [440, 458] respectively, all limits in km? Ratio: 1.41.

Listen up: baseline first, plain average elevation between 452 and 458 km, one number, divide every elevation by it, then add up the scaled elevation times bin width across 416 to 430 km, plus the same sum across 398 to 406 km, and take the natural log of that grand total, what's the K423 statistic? 3.16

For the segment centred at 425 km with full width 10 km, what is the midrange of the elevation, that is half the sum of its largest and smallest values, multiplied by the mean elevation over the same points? 1838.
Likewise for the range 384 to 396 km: 2174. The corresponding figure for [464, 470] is 1699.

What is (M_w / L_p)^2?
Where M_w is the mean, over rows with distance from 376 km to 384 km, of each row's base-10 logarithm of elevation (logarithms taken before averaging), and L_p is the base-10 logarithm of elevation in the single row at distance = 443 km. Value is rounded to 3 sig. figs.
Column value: 1.08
